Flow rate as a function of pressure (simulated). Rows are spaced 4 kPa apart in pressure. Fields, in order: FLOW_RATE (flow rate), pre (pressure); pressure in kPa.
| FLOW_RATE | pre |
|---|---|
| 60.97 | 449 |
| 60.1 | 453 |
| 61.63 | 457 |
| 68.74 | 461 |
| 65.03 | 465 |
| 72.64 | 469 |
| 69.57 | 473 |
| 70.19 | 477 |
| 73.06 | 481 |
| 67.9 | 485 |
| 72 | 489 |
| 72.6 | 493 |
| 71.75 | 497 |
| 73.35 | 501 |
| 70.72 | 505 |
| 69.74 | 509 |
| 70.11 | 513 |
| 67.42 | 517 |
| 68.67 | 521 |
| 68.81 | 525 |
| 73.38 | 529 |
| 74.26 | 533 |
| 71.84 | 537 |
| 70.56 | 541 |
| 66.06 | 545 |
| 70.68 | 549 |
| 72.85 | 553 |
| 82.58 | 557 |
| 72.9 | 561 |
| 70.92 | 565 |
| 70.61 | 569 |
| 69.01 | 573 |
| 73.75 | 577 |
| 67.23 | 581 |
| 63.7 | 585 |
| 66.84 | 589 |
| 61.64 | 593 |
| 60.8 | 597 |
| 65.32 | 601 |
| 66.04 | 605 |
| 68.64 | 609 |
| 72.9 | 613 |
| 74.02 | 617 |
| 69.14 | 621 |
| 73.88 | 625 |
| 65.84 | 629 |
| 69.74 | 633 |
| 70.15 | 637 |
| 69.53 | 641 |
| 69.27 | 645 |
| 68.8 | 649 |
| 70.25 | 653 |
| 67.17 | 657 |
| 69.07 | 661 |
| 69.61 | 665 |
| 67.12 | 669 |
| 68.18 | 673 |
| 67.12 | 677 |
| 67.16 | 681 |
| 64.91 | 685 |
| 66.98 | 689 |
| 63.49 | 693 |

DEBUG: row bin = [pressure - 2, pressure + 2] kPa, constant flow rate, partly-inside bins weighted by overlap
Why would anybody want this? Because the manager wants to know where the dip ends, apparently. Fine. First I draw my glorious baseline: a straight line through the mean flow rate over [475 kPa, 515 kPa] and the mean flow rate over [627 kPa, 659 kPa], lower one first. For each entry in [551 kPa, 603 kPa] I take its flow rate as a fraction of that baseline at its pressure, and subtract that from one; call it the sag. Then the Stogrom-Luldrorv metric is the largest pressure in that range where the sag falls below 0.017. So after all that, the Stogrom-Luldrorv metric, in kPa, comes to 577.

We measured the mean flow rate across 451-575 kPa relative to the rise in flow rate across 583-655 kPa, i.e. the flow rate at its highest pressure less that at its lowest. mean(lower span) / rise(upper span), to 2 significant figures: 11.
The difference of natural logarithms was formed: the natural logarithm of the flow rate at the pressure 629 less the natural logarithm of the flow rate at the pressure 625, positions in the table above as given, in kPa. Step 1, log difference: -0.12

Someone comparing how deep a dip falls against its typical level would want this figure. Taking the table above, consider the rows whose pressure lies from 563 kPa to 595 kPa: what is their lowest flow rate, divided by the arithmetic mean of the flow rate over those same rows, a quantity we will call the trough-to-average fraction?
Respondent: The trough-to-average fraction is 0.907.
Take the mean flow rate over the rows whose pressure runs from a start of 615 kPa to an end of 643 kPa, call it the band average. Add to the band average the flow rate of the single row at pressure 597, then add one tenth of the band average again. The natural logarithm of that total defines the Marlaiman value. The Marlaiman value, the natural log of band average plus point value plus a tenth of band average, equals 4.93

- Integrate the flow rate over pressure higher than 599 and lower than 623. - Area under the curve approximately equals 1664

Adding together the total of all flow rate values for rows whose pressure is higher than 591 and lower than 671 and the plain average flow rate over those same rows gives 1437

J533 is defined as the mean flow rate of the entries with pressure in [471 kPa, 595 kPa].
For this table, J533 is 70.5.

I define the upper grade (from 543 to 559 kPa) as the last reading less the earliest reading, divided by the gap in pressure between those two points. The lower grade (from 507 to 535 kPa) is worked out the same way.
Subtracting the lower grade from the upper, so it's 1.2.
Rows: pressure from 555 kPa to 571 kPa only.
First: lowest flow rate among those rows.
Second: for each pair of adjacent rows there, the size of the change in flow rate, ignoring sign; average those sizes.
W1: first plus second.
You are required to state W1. 74.6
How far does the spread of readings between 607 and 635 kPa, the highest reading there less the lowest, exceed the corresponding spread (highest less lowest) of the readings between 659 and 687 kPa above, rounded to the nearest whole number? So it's 3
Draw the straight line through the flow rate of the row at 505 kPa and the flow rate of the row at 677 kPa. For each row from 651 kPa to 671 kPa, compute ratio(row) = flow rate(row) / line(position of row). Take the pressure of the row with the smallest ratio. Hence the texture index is 657 kPa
